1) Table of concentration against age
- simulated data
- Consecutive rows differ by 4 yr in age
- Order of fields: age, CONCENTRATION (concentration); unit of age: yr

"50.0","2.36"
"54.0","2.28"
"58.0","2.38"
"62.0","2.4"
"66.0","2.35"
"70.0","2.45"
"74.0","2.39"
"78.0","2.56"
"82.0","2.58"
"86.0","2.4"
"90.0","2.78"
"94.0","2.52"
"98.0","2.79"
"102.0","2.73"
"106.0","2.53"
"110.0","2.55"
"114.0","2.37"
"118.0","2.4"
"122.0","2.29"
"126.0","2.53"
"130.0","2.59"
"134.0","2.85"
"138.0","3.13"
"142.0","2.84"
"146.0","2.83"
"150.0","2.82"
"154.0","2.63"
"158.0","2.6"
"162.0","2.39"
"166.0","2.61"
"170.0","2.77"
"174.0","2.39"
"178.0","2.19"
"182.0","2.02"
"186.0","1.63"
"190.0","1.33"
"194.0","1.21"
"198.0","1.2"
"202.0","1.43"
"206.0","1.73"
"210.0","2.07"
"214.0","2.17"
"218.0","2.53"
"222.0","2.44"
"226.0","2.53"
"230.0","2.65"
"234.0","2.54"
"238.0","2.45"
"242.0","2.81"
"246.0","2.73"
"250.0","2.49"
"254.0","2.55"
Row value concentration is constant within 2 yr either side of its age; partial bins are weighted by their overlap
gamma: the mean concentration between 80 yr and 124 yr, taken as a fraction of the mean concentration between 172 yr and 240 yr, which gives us 1.25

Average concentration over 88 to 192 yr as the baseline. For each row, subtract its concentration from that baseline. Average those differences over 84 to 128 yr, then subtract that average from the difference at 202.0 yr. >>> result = 1.1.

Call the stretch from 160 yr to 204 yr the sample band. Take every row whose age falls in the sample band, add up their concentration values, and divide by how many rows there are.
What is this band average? 1.9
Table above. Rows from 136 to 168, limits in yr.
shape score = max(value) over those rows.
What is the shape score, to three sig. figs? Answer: 3.13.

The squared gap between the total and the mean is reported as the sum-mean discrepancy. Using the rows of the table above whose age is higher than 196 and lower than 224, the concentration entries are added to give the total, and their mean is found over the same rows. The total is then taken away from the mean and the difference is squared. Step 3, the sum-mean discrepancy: 135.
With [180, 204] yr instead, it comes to 54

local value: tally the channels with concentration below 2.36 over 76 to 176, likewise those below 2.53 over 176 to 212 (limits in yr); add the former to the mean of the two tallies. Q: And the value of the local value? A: 6.0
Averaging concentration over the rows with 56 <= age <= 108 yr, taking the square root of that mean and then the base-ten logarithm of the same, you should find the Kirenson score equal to 0.20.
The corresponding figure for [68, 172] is 0.21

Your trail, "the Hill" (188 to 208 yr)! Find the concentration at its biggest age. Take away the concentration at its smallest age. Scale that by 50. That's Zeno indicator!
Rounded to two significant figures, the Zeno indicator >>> 20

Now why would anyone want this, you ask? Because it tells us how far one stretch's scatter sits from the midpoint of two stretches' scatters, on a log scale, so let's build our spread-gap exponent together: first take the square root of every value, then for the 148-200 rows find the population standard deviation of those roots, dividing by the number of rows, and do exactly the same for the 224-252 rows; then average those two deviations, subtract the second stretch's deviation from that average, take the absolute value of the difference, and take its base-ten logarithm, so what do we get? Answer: -1.07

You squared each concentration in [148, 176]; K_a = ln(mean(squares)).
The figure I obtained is 1.92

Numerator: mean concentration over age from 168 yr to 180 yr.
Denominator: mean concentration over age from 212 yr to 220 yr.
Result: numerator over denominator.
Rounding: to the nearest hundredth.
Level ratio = 1.04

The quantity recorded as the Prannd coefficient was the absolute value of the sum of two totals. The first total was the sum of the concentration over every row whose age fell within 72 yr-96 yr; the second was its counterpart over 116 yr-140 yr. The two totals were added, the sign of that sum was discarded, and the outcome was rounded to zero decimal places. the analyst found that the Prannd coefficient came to 31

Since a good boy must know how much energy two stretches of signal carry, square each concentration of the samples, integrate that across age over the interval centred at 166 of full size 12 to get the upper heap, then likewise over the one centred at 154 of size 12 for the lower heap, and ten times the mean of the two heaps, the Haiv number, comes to 837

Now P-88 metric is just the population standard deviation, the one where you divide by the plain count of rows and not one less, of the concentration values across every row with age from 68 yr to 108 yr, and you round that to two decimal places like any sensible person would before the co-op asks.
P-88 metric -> 0.14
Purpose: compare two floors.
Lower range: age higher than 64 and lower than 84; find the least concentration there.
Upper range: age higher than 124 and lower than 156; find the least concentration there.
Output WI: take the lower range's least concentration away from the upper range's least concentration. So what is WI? 0.18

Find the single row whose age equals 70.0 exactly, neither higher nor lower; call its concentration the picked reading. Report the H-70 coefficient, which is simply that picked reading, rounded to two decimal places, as 2.45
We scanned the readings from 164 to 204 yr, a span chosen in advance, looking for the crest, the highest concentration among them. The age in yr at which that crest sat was 170.0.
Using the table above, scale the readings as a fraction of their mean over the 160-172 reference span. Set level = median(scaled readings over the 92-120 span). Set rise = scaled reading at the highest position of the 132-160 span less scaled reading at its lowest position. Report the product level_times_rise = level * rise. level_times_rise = -0.1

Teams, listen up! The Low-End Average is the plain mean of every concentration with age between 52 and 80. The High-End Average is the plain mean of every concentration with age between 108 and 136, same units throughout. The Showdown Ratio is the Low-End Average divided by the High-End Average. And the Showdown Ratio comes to 0.96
